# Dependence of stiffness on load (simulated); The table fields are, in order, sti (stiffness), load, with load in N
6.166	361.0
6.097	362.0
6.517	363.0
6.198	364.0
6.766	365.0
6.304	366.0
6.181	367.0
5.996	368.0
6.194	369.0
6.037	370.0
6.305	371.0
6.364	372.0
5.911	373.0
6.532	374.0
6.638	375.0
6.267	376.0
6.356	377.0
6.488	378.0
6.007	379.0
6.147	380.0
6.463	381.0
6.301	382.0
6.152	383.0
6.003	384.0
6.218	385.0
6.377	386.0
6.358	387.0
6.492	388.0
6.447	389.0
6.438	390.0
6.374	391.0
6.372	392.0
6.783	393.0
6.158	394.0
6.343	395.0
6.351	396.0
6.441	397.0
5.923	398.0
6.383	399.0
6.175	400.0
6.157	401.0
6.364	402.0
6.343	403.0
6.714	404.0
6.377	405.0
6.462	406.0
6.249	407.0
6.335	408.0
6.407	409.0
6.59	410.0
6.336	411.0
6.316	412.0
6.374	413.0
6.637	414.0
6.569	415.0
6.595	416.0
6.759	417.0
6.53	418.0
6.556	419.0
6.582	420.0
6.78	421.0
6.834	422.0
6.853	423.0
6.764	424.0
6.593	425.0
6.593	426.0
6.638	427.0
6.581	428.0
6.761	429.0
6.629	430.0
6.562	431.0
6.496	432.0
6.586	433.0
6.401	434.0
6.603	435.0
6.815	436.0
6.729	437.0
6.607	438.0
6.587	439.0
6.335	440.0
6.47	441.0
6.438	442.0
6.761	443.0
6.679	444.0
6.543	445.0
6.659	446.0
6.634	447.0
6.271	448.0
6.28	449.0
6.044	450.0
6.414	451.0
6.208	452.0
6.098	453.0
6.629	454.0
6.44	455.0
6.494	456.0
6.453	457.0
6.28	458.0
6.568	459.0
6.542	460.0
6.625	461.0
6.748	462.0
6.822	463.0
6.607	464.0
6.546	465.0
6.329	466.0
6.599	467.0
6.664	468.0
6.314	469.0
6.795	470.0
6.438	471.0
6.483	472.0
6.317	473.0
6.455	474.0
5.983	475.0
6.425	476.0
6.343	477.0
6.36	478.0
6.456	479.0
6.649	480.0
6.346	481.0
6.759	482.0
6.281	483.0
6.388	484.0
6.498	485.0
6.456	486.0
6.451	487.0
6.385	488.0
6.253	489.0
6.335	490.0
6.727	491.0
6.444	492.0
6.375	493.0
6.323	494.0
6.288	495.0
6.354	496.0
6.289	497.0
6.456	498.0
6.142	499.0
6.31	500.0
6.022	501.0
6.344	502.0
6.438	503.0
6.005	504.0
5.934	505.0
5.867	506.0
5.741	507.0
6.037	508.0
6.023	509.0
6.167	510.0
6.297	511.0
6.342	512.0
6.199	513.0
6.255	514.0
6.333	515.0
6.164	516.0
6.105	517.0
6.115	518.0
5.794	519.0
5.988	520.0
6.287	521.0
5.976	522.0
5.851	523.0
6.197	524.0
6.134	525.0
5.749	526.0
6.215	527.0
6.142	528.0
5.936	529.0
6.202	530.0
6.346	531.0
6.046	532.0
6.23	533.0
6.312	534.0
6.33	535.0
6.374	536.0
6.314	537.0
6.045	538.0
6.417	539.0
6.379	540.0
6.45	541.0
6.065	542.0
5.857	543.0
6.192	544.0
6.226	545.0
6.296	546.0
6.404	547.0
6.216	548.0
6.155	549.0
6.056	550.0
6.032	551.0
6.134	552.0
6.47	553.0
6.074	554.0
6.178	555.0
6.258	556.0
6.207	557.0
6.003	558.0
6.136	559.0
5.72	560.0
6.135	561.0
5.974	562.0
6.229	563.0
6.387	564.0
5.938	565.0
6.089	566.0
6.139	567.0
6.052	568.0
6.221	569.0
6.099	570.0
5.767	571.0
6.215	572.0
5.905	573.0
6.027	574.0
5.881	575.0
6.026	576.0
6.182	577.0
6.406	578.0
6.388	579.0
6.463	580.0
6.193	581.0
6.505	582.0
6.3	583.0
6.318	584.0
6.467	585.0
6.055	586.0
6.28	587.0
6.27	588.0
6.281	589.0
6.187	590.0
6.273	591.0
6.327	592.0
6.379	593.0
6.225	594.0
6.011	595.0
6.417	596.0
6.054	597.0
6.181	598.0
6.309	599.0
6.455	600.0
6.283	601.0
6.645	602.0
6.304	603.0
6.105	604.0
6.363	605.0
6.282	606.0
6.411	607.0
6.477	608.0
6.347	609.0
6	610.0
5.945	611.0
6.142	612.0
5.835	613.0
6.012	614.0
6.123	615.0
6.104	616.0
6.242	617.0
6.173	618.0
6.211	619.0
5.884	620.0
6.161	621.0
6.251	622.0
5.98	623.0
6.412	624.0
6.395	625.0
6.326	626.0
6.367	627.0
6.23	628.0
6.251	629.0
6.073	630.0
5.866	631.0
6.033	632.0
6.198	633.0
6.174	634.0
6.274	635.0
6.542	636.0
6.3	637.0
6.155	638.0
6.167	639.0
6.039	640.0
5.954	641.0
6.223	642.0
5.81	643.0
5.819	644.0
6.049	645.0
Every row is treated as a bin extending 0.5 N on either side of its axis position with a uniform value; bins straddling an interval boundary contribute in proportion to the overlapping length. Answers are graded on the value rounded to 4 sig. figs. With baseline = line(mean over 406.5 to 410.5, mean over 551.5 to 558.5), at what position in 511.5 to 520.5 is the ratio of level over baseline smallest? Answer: 519.0 N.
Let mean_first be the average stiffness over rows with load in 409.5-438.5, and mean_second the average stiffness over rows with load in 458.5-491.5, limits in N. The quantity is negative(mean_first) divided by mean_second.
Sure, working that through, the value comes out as -1.02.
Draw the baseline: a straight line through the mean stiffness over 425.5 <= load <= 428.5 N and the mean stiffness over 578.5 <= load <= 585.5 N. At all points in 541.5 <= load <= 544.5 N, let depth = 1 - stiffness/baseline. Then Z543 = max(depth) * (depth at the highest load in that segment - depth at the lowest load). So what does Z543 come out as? -0.0018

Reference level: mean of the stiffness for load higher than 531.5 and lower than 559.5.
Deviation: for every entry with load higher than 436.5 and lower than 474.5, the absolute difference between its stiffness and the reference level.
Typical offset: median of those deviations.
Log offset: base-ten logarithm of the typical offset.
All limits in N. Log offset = -0.51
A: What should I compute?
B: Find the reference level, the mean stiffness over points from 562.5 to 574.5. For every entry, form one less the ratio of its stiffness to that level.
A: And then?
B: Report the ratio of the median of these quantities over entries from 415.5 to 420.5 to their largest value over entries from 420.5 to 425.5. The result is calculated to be 1.0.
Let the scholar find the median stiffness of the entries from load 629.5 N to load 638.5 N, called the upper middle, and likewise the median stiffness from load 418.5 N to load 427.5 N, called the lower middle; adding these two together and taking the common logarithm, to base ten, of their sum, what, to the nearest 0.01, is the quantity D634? 1.11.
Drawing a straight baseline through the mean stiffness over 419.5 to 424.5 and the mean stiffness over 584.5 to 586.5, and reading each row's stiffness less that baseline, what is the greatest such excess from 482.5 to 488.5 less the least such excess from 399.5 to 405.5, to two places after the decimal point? 0.60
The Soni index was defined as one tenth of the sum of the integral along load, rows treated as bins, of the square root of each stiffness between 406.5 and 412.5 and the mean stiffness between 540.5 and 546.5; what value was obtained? 2.13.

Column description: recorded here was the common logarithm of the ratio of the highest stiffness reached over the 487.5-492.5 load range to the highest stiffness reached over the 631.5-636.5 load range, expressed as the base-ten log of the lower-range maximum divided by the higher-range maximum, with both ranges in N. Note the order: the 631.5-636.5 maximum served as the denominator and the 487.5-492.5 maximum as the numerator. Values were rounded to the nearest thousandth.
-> 0.012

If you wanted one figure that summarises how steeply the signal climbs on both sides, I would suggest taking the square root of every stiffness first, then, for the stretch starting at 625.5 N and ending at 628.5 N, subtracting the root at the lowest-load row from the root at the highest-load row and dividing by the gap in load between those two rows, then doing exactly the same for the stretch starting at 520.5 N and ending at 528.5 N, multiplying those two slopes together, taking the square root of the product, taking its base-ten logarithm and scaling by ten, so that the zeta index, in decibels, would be -22.0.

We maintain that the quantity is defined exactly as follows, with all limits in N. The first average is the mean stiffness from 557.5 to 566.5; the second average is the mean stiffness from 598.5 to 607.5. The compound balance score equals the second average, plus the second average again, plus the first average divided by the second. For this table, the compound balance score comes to 13.7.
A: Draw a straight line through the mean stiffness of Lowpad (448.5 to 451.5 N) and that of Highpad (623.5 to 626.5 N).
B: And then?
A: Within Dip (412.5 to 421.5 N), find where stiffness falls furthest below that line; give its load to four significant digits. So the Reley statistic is 413.0 N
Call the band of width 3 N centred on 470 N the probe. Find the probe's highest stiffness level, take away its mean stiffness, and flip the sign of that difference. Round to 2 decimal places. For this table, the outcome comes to -0.28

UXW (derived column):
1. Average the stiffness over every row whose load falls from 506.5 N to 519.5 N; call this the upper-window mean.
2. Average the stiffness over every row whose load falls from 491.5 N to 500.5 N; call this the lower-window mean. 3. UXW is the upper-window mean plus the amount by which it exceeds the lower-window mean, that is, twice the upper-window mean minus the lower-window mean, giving 5.9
